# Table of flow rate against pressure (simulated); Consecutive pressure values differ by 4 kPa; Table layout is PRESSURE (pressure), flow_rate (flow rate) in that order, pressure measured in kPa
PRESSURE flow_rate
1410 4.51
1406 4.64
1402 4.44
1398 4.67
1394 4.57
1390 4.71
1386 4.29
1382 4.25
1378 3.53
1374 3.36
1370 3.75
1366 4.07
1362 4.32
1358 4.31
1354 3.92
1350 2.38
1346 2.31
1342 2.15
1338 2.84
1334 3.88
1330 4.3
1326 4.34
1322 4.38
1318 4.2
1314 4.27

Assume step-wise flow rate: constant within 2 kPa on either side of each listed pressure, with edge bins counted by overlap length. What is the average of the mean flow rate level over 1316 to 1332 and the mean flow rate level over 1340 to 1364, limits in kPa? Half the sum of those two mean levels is 3.8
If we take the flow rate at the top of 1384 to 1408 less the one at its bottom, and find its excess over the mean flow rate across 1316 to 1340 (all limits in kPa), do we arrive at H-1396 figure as -3.6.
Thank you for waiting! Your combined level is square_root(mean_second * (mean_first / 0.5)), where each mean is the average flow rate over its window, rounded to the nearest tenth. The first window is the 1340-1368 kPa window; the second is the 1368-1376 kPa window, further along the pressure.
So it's 4.9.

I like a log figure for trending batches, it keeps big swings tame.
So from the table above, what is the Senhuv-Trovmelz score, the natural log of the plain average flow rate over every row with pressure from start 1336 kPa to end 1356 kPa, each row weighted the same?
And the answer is 1.00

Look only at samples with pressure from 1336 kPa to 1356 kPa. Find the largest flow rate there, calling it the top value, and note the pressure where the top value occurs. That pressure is 1354 kPa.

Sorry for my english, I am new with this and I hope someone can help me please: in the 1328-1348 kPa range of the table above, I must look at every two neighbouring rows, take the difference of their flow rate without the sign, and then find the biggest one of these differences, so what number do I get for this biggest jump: 1.0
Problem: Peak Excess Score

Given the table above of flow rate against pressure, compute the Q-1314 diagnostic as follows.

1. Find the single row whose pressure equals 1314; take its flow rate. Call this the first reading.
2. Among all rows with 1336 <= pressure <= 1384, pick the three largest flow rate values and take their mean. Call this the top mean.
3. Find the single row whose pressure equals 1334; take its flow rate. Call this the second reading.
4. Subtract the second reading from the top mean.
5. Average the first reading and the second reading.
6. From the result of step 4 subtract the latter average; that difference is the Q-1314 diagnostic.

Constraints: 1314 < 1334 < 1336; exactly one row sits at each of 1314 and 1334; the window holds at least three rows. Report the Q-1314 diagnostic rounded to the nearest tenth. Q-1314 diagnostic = -3.7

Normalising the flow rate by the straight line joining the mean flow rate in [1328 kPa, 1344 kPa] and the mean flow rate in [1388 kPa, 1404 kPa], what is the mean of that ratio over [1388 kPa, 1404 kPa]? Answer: 1.0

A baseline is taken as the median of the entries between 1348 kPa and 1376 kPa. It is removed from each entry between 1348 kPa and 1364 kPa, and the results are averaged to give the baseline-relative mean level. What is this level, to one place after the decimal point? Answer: -0.2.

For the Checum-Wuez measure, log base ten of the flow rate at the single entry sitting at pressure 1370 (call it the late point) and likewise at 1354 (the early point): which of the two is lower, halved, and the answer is 0.29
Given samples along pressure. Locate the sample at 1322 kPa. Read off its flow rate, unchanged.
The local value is 4.38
